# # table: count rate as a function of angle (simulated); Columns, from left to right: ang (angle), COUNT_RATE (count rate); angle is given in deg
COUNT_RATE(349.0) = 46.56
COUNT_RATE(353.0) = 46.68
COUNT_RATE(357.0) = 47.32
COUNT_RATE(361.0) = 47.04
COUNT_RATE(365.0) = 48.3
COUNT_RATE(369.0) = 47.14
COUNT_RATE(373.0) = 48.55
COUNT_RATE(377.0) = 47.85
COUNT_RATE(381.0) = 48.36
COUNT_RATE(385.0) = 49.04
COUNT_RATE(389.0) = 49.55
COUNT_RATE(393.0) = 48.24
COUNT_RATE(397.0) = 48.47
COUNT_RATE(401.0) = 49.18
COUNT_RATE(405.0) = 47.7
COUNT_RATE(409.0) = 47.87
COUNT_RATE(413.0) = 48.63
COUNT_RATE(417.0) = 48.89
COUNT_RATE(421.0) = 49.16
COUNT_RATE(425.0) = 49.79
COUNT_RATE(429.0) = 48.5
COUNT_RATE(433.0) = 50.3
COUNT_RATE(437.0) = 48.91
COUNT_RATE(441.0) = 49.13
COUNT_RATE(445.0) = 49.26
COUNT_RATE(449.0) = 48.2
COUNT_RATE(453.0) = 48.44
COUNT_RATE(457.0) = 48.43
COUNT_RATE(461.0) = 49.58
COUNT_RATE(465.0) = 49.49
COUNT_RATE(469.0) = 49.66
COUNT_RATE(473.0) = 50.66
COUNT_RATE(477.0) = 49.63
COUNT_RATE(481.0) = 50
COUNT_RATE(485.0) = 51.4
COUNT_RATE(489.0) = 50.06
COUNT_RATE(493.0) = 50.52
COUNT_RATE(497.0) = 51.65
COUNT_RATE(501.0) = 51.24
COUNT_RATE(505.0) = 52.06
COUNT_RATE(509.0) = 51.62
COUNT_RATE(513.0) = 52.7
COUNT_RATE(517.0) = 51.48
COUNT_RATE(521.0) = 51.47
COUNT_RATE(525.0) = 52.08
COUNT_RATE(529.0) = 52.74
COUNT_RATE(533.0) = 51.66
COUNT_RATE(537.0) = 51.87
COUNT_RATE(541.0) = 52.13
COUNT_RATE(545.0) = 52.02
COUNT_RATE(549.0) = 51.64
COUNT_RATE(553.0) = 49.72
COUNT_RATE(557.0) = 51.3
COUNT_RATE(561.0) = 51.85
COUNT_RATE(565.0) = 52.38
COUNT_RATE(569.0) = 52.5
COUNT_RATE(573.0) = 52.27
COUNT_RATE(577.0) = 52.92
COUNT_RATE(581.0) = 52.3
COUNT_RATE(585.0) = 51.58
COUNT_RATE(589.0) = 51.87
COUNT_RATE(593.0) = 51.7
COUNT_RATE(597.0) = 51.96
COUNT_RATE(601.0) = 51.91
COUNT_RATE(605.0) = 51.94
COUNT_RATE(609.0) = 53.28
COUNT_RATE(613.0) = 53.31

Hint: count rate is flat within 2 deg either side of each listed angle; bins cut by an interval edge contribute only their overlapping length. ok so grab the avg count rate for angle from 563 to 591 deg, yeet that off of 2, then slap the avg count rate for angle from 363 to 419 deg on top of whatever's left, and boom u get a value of -1.8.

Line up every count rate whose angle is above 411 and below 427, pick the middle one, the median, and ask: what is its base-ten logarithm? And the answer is 1.69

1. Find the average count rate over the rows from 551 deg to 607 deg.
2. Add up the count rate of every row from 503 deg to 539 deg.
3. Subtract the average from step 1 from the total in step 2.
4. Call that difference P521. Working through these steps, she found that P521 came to 416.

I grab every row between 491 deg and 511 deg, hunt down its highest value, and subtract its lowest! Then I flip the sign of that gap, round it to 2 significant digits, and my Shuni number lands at -1.5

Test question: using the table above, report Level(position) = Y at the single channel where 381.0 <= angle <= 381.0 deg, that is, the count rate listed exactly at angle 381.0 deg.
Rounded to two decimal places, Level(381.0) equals 48.36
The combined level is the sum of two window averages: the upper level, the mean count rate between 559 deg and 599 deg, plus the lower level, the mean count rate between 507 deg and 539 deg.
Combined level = 104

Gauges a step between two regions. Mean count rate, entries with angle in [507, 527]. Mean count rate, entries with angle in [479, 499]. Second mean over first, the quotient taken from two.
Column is 1.02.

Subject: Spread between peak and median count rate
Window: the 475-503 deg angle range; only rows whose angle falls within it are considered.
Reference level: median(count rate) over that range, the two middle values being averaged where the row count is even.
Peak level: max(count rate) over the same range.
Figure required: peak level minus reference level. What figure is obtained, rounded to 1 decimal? 1.1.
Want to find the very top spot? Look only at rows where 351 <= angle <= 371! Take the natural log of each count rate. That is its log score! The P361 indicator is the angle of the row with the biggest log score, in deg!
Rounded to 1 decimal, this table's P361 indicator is 365.0 deg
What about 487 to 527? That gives 513.0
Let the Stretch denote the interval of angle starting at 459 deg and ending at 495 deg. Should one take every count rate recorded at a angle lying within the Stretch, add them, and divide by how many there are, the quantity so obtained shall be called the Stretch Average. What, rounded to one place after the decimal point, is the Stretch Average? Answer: 50.1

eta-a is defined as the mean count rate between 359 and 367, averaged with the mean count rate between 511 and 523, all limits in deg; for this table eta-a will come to 49.8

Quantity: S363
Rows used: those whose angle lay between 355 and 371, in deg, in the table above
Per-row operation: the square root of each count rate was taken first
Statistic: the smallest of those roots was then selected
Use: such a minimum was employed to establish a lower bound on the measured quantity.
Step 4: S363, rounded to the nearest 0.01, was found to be 6.86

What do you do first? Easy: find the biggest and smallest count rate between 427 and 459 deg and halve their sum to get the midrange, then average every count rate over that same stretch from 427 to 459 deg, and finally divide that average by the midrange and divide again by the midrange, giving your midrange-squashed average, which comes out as 0.0202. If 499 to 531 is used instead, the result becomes 0.0192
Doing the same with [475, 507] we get 0.0197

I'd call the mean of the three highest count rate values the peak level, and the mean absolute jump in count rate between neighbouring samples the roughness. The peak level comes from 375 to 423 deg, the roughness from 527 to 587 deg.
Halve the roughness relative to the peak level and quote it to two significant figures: 0.0065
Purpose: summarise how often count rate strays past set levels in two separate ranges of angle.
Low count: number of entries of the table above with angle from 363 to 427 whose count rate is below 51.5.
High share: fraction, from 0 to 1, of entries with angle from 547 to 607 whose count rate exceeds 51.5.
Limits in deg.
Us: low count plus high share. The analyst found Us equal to 17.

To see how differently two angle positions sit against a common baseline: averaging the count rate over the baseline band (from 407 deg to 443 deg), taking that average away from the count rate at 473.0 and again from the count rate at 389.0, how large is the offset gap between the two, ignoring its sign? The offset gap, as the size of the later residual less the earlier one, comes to 1.1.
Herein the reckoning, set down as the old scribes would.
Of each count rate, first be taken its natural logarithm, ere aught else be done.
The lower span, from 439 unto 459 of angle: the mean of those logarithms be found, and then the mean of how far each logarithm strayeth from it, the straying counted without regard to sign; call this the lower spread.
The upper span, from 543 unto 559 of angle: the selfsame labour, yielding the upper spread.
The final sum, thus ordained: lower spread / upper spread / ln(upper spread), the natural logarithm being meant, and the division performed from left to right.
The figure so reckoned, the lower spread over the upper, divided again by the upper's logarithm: -0.14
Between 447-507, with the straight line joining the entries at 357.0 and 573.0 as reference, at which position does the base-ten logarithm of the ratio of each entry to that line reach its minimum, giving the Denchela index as 449.0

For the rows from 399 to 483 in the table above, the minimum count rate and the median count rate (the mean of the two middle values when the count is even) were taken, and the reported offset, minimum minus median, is -1.5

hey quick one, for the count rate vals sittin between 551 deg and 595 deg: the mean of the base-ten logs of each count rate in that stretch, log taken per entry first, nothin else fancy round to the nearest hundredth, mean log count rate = 1.71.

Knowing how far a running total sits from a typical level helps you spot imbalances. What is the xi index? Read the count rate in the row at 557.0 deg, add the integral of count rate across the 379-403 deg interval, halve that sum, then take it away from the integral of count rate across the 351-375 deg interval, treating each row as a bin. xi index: 529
